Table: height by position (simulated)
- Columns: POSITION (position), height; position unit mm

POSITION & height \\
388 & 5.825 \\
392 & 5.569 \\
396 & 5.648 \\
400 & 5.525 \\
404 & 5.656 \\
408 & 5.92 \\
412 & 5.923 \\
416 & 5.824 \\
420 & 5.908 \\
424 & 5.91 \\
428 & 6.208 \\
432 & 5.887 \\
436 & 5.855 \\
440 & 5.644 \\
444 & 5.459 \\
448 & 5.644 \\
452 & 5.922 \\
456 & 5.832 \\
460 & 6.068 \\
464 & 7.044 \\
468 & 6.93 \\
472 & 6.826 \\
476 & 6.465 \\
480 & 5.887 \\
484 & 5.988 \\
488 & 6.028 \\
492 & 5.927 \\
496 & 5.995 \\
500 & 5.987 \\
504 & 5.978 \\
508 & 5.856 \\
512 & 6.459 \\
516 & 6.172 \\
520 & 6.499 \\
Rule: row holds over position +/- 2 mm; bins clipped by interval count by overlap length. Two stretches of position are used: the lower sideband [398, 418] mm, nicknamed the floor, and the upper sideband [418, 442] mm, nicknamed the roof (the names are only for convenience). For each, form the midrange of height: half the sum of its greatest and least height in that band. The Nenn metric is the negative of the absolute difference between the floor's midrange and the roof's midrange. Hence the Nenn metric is -0.20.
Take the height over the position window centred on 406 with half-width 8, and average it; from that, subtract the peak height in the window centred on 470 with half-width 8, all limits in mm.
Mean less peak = -1.3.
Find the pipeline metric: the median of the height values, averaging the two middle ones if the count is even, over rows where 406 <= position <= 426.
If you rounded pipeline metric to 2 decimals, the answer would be 5.91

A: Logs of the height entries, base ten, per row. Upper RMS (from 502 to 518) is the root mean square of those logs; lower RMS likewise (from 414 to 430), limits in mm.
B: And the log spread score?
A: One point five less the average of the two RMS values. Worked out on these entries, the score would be 0.719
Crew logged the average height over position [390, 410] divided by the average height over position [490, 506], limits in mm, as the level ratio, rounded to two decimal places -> 0.95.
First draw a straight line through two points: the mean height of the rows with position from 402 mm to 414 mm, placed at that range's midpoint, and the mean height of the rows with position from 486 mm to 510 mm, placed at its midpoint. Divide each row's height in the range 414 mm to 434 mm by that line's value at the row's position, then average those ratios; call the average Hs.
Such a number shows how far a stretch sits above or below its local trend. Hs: 1.02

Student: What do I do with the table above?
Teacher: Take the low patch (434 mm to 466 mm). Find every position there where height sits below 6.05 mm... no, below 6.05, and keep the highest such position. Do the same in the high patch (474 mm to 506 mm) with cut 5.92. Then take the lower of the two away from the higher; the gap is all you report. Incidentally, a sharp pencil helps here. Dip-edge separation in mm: 24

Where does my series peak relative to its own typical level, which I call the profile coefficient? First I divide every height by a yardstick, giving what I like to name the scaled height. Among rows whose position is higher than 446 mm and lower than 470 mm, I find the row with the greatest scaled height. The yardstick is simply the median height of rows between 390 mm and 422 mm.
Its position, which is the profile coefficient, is 464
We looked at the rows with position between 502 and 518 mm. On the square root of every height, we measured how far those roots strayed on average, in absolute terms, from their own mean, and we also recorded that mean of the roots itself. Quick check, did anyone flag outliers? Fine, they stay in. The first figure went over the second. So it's 0.016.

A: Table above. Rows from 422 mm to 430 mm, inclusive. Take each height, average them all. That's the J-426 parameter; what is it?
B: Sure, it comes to 6.06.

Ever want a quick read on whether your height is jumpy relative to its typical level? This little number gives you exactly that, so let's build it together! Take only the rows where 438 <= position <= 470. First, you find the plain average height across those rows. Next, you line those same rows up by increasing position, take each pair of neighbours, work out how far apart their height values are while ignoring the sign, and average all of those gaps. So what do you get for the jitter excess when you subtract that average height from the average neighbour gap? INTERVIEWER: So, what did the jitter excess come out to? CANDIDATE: -5.77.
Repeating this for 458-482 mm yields -6.11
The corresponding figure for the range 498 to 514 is -5.83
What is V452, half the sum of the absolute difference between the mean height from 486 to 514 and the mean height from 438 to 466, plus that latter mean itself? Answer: 3.02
